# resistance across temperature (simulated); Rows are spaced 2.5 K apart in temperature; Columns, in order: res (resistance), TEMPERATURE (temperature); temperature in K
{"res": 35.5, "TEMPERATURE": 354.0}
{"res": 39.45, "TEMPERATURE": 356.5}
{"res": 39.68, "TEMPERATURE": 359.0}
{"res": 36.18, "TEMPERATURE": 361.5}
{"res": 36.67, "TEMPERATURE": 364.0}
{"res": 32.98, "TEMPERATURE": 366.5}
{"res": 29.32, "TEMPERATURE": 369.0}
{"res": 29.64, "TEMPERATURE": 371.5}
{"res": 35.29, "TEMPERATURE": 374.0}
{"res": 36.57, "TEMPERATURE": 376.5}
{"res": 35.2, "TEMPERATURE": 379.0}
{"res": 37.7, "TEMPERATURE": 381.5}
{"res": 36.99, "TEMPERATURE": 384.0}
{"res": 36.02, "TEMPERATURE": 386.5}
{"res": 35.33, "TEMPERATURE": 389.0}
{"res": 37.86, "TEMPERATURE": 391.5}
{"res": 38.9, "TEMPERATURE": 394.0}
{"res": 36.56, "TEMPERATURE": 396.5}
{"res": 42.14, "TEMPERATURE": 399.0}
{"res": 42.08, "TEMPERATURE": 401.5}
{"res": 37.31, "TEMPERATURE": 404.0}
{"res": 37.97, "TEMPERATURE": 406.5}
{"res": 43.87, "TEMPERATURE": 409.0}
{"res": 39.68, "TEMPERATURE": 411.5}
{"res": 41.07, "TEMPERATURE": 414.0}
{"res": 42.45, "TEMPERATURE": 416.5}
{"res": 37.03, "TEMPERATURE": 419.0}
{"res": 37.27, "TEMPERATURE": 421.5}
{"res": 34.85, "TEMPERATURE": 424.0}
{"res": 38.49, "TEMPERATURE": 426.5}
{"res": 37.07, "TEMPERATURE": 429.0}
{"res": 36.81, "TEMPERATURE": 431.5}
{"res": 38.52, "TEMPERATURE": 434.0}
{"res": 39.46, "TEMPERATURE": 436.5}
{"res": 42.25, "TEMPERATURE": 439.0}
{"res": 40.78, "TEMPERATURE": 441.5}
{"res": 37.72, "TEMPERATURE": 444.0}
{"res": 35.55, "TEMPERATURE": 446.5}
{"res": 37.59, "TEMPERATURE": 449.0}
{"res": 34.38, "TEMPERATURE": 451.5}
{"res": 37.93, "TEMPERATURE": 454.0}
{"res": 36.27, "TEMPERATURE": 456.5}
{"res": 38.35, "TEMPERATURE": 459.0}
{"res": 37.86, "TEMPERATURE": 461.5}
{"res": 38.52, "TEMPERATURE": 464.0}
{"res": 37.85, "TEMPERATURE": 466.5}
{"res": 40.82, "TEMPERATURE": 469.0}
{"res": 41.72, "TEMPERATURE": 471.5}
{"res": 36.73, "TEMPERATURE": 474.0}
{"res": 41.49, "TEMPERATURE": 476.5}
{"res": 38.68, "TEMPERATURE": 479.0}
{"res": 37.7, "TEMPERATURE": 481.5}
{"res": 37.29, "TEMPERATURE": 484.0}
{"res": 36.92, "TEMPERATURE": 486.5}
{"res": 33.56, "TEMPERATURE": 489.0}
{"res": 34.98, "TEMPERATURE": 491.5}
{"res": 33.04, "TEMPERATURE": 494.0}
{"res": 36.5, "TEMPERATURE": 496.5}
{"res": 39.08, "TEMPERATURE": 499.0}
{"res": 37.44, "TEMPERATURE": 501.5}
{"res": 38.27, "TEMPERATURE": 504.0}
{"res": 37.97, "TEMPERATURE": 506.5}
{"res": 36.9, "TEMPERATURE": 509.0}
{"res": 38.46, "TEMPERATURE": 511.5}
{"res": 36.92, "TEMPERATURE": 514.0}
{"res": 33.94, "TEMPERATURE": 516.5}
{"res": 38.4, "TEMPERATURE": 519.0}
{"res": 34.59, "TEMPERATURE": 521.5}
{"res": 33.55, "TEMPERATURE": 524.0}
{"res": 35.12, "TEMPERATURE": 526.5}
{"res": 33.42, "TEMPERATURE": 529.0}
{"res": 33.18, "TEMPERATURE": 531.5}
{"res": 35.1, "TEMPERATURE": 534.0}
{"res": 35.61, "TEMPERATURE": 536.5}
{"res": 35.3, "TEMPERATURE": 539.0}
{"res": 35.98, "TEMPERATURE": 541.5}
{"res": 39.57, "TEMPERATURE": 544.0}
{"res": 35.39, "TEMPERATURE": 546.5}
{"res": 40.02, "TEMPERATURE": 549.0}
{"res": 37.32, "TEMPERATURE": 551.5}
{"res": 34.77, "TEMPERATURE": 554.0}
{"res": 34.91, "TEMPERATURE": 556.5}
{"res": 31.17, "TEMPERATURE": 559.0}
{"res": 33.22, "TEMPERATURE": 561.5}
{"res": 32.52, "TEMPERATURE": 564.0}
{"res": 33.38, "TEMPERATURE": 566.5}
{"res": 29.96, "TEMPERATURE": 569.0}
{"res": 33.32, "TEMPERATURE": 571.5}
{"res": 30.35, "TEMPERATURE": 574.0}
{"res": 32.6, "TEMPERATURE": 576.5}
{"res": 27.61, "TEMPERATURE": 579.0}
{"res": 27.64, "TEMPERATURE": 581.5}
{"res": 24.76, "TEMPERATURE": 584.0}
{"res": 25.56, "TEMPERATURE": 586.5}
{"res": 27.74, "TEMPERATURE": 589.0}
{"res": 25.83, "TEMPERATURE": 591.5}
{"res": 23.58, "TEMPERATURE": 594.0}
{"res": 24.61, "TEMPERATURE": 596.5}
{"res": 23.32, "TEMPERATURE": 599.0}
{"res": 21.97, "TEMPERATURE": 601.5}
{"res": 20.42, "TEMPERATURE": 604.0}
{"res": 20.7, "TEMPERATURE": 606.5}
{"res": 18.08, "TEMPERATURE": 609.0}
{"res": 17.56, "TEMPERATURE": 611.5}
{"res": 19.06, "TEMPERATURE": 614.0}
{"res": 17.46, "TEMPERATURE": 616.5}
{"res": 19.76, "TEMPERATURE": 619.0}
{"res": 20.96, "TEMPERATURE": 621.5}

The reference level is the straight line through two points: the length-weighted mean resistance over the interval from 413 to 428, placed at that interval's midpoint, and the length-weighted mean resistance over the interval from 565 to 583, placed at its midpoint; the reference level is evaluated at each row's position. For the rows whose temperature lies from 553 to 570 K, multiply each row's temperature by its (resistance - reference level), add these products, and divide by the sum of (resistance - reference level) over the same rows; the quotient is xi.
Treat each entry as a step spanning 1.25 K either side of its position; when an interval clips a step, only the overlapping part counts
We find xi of 558.6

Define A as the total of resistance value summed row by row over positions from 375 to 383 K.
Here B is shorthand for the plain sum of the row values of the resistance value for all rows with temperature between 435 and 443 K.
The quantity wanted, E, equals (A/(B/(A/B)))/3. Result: 0.27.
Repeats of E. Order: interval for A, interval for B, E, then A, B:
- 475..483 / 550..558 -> 0.40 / 118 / 107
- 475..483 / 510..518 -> 0.39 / 118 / 109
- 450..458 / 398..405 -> 0.27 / 109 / 122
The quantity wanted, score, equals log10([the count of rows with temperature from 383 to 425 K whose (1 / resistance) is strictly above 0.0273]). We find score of 0.60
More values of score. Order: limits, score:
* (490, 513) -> 0.48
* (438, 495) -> 0.78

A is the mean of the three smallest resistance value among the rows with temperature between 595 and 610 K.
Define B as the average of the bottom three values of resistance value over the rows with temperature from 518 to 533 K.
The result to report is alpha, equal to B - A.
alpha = 14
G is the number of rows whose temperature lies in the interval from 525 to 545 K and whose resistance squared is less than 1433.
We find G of 7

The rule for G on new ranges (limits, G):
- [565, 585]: 8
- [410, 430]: 4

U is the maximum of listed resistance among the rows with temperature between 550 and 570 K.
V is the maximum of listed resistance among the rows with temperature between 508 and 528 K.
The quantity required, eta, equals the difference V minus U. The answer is 1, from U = 37.32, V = 38.46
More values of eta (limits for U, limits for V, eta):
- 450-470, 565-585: -7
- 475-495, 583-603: -14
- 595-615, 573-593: 8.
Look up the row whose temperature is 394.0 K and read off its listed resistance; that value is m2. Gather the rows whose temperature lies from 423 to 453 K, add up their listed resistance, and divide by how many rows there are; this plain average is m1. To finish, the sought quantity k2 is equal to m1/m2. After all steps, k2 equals 0.97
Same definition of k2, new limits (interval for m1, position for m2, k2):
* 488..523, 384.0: 0.98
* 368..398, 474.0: 0.97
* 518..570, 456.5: 0.96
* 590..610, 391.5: 0.59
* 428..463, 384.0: 1.02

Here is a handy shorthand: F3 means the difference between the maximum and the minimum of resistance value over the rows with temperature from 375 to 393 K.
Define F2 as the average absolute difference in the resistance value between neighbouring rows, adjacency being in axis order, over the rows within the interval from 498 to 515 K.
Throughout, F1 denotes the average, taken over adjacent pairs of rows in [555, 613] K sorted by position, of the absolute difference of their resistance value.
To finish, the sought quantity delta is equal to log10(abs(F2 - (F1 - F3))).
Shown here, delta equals 0.27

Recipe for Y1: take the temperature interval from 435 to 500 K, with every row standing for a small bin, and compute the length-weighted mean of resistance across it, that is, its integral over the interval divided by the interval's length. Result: 37.8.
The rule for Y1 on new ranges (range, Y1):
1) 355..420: 37.5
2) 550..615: 27.5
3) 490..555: 36.2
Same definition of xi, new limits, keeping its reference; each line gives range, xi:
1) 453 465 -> 460.6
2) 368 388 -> 375.2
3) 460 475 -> 468.6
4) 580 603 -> 593.0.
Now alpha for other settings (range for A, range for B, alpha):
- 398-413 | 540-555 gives -3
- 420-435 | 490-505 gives -1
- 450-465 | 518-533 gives -3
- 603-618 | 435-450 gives 19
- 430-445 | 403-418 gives 1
